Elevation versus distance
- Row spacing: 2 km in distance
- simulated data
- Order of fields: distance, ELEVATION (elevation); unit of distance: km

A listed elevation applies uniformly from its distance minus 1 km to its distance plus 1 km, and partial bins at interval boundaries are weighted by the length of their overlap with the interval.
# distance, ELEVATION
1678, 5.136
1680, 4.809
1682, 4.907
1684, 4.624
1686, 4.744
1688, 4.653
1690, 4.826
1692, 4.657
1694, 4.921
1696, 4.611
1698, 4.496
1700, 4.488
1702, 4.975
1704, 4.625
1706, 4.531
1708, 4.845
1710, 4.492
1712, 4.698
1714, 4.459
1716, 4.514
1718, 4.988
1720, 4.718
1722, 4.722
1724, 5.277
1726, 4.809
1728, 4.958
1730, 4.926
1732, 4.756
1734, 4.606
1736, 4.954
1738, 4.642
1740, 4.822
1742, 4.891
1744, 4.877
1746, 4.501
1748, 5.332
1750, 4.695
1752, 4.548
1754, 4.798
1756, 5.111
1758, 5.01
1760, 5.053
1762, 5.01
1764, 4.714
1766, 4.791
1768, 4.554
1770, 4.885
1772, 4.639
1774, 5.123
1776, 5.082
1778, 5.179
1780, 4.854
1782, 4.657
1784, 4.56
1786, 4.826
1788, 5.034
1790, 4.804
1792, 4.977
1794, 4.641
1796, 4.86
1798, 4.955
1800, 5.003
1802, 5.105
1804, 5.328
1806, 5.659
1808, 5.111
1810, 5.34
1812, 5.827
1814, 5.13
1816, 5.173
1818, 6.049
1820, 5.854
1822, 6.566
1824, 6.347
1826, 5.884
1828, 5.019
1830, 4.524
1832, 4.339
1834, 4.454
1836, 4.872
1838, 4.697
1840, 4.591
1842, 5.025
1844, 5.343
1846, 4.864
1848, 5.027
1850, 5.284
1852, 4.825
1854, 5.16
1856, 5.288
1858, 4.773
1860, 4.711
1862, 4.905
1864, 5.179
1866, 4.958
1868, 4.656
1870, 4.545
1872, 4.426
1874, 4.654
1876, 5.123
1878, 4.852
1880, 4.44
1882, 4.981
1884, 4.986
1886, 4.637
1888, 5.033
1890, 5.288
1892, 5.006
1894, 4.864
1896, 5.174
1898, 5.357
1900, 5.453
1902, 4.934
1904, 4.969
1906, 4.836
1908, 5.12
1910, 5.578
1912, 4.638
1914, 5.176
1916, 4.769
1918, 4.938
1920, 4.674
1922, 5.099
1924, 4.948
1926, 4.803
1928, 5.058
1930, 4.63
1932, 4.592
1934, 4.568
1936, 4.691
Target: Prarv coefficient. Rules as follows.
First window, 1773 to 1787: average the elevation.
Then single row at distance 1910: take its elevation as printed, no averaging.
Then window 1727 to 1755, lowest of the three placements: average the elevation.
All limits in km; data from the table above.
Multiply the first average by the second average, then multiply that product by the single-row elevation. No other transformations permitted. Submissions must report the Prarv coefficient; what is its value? 131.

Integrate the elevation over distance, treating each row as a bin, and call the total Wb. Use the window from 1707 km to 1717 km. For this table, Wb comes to 46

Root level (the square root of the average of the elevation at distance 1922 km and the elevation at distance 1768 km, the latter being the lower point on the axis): 2.20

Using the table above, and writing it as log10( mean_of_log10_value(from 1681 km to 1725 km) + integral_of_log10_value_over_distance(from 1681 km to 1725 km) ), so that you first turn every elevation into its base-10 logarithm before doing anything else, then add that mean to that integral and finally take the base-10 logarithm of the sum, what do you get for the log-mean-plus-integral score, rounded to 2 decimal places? 1.48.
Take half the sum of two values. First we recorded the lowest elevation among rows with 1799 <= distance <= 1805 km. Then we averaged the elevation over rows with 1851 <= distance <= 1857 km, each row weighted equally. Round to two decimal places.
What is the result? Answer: 5.05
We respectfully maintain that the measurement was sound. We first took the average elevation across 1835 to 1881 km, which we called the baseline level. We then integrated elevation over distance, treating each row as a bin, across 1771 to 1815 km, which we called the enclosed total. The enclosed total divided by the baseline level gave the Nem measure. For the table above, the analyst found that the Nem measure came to 45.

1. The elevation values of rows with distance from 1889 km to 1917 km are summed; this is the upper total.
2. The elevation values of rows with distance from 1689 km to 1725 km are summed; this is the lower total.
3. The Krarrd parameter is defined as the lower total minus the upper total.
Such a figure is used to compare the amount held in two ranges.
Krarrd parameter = 14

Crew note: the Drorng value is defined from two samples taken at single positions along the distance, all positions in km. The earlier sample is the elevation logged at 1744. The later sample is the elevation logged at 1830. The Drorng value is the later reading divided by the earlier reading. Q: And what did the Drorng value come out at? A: 0.93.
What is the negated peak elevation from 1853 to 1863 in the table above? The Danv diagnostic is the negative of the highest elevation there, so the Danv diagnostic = -5.29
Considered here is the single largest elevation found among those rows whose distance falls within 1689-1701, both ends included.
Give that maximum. 4.921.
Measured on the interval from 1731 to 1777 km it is 5.332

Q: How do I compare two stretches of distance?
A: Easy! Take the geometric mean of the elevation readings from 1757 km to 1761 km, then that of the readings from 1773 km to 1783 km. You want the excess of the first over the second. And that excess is 0.1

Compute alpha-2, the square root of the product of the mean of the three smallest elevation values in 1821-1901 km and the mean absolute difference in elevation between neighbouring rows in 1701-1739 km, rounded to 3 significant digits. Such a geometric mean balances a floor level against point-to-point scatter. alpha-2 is 1.05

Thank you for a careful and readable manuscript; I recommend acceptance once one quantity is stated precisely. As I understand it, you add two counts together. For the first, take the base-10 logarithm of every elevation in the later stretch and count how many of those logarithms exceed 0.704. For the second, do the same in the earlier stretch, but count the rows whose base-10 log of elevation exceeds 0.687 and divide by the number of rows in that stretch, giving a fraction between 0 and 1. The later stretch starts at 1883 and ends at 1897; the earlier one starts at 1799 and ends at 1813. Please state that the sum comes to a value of 3.0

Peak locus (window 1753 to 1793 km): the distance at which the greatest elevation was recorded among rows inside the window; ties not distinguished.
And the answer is 1778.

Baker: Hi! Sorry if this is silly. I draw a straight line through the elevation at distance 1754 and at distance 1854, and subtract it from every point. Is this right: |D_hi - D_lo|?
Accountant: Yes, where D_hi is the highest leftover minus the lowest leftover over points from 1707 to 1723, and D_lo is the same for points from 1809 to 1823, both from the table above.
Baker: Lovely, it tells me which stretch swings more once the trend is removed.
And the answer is 0.89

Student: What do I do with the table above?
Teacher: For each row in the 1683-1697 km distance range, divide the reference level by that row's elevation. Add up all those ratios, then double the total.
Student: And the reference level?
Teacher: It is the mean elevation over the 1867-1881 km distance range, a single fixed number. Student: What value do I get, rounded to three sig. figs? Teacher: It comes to 13.9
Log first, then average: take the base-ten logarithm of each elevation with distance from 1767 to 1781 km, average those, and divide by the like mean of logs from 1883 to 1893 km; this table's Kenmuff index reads 0.989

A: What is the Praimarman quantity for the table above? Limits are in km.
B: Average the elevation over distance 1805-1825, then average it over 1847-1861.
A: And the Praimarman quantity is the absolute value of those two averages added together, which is 10.7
